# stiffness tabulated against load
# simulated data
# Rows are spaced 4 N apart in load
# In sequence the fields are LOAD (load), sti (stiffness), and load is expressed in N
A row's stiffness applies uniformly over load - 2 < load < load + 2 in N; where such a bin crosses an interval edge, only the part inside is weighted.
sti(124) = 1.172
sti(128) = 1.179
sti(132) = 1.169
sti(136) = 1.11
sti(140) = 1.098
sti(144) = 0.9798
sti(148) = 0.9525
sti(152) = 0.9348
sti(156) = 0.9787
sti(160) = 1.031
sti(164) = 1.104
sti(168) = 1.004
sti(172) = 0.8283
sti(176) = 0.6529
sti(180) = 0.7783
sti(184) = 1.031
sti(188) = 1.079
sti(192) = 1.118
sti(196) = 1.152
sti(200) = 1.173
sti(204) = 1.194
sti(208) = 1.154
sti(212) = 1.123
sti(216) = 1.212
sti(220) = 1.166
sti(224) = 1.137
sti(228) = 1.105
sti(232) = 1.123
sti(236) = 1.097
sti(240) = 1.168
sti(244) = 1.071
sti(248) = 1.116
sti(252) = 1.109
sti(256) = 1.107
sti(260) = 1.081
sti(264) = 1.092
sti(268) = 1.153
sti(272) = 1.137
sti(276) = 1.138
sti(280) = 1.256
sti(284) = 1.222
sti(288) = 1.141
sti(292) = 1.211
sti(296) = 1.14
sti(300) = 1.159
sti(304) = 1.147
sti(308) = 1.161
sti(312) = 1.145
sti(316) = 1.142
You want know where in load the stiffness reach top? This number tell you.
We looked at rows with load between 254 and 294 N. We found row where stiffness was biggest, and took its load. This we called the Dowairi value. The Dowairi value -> 280 N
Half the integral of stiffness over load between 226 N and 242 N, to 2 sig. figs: 9.0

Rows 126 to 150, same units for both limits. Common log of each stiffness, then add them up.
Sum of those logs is 0.20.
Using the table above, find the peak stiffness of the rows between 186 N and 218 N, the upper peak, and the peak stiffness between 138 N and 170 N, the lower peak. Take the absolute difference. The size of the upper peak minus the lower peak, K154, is 0.11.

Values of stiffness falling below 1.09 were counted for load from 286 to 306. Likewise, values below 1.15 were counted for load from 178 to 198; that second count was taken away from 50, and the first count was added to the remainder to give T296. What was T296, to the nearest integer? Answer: 46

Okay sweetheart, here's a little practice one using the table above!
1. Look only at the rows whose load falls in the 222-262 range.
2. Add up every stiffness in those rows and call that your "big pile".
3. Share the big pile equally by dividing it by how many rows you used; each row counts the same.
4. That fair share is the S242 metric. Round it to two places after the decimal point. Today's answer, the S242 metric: 1.11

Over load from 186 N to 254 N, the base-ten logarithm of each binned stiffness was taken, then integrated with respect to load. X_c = 4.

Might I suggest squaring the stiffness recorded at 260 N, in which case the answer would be 1.17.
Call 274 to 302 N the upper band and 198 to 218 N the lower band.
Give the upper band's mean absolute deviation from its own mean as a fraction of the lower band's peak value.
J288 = 0.034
